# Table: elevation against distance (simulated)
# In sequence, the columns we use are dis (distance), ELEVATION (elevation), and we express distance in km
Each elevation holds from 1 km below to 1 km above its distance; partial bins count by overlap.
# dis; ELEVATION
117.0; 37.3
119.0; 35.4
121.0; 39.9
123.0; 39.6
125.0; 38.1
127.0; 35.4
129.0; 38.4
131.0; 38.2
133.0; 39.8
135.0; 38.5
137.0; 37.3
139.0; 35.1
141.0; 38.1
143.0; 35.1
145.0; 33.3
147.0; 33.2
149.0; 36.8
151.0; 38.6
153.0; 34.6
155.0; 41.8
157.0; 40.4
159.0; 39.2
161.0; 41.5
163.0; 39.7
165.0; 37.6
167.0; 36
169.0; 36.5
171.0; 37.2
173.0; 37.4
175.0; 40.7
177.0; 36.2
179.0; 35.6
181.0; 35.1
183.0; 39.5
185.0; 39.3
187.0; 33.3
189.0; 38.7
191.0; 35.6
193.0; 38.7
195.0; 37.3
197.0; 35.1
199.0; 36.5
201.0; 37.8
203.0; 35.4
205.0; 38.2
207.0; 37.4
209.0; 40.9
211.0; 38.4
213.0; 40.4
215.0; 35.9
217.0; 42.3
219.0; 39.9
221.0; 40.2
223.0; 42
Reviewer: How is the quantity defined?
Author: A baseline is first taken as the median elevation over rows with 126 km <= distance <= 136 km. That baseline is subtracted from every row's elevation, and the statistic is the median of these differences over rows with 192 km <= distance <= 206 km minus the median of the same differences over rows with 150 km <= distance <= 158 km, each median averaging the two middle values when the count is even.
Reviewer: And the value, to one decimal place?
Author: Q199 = -2.2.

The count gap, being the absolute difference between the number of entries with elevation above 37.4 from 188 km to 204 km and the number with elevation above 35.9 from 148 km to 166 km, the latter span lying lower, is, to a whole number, 5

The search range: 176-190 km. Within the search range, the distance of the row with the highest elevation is 183.0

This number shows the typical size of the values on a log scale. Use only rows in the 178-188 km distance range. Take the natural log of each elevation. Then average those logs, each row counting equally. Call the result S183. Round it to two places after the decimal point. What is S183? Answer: 3.60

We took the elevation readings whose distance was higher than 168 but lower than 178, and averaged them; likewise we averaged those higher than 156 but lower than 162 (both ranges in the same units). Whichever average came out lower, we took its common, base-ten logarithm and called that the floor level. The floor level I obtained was 1.58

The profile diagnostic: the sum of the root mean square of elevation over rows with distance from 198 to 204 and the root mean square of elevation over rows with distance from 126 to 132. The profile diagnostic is 73.9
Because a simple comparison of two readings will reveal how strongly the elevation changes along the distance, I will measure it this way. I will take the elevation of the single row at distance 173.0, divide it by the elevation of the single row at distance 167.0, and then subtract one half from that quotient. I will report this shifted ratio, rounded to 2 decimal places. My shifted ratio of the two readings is 0.54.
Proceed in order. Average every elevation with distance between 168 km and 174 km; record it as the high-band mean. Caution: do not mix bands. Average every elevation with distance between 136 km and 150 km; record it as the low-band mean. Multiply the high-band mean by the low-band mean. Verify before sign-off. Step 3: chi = 1317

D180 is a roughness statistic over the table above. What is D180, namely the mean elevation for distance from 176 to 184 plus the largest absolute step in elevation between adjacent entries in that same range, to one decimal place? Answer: 41.0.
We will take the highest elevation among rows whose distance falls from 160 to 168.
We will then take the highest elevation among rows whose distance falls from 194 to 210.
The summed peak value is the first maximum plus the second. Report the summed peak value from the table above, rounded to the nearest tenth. 82.4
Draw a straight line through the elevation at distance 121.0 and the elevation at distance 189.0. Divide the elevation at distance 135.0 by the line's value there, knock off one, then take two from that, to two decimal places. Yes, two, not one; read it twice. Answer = -2.03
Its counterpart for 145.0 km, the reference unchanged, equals -2.16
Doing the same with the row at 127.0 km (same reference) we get -2.11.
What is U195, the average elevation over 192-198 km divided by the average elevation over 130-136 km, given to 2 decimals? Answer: 0.95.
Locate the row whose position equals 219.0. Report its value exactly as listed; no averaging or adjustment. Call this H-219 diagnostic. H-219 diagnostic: 39.9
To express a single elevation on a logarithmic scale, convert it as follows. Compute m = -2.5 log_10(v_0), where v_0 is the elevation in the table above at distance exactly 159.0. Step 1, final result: -3.98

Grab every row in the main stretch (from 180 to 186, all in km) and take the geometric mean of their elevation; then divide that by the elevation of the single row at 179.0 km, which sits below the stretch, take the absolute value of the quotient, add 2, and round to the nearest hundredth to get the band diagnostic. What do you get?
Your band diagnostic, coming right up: 3.06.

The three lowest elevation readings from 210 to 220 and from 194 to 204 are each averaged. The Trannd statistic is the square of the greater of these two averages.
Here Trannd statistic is 1449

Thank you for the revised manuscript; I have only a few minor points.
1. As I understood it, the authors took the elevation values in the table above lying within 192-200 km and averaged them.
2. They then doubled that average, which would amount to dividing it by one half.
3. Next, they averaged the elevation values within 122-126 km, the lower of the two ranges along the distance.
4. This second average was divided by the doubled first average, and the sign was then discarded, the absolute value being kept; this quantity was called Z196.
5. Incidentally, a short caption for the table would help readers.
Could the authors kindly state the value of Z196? 0.526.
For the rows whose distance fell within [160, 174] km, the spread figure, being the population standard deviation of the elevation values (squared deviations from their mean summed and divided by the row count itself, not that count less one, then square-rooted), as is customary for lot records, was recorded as 1.79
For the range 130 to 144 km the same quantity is 1.63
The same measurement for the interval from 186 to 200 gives 1.83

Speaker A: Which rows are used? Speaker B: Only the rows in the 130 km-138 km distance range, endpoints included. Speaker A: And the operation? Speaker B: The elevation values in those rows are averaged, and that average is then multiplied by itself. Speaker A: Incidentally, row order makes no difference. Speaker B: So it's 1478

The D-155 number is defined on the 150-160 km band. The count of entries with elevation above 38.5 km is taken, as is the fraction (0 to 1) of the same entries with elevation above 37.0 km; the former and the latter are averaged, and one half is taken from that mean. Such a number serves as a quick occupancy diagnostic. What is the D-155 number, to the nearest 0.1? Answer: 1.9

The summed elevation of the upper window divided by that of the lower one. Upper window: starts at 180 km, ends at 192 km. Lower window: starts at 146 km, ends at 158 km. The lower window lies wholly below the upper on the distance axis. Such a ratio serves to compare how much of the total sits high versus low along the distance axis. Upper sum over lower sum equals 0.98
